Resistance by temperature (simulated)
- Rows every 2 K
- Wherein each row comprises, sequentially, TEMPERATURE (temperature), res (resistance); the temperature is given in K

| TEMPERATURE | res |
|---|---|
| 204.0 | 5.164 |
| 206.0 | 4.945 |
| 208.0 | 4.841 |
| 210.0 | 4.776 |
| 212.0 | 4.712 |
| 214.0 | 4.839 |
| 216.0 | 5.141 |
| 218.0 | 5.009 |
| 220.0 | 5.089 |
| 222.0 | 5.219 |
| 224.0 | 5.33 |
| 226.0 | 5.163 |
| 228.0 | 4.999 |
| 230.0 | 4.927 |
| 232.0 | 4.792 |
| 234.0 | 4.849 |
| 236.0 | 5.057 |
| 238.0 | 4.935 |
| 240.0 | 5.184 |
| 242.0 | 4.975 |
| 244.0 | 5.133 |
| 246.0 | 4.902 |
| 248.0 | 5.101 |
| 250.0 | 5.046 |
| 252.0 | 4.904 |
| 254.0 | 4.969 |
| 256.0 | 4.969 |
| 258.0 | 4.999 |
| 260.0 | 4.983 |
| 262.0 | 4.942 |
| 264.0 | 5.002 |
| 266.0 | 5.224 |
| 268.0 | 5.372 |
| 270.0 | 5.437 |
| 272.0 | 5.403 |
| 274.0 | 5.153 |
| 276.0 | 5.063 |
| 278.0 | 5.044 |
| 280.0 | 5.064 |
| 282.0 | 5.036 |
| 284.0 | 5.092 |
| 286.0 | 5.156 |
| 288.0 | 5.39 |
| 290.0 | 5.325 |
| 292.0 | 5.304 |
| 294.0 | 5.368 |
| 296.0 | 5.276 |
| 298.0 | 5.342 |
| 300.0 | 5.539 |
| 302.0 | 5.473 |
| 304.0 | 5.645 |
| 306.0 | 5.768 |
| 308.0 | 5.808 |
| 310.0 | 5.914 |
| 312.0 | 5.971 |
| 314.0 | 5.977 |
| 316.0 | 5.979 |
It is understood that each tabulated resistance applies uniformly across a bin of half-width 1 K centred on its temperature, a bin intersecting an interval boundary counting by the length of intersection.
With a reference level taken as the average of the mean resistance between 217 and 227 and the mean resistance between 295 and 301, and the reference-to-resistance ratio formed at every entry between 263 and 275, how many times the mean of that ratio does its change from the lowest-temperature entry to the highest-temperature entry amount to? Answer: -0.03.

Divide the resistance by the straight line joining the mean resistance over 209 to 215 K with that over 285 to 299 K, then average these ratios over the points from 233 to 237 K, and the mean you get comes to 1.005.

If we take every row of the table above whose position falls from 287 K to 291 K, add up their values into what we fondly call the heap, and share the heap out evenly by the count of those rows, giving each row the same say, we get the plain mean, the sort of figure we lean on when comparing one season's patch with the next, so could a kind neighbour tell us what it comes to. 5.4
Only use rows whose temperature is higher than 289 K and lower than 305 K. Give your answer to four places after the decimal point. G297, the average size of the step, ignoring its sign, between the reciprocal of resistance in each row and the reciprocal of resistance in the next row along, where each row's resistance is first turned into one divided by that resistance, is 0.0033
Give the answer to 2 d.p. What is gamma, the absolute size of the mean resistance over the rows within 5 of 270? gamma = 5.32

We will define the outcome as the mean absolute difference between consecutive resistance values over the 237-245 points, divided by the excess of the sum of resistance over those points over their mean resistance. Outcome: 0.014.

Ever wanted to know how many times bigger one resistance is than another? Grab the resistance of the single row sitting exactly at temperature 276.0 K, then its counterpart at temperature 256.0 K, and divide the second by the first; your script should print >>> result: 0.98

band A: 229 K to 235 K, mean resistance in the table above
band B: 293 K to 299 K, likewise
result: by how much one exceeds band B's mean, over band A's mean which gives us -0.89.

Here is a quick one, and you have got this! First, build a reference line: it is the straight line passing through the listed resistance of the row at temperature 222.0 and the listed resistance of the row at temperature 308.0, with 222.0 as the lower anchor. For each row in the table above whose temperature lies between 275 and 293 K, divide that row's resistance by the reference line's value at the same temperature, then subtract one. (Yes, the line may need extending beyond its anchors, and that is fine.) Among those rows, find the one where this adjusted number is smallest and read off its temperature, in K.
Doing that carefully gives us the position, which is 282.0 K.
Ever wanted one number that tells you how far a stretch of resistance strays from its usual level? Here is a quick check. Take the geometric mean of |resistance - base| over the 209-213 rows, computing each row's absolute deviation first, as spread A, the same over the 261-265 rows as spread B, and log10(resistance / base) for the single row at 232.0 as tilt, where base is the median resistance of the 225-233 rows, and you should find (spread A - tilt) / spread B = 8.10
